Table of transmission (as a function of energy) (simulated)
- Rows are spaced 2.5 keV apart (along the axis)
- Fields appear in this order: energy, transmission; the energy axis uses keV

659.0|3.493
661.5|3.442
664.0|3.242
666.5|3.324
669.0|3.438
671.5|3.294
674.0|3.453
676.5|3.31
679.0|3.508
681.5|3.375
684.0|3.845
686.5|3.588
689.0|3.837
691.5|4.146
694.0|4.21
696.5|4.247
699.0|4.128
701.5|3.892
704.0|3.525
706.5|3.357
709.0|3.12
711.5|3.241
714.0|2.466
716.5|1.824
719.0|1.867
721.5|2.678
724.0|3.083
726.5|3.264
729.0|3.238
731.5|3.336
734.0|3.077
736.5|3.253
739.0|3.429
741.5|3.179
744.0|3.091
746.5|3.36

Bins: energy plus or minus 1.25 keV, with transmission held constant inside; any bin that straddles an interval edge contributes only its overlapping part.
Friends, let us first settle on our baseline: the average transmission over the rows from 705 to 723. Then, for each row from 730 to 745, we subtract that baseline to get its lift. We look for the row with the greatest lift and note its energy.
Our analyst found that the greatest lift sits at 739.0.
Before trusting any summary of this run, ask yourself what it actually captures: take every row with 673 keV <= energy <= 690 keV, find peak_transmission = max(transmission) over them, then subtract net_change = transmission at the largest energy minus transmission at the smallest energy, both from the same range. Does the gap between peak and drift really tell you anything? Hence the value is 3.5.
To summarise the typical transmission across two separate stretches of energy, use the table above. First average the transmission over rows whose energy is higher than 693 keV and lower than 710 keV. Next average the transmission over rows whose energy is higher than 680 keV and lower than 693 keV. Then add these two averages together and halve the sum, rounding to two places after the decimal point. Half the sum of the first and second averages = 3.77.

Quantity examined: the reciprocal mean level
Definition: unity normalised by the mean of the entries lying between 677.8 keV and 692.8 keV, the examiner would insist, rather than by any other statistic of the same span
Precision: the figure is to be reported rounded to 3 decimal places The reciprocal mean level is 0.269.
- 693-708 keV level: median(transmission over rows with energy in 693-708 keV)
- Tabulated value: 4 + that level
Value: 8.0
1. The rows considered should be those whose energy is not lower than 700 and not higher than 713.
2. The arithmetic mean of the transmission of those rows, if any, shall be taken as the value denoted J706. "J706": 3.4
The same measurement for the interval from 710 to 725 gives 2.5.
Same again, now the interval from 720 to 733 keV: 3.1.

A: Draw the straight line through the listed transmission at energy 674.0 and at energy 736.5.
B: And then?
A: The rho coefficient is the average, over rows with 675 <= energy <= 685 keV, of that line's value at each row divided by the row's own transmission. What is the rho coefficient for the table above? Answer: 0.98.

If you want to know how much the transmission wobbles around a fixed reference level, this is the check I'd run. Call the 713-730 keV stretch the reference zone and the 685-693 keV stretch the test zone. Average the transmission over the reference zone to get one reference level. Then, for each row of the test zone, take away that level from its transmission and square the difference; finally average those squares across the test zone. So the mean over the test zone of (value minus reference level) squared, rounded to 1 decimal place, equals 1.6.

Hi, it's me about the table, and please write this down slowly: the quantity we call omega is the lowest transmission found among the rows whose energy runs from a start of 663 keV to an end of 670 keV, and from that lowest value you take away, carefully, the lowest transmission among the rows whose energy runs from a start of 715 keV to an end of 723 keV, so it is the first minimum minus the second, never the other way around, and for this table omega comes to 1.4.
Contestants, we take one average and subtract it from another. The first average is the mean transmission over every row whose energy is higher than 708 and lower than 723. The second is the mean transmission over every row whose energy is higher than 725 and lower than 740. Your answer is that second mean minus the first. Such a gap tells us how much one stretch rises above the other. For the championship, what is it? 0.73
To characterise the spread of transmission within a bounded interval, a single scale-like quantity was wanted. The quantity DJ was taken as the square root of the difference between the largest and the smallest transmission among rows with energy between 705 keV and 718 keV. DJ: 1.24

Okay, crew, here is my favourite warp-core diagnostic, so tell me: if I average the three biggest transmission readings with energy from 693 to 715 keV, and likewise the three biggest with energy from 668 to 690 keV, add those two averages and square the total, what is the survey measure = 63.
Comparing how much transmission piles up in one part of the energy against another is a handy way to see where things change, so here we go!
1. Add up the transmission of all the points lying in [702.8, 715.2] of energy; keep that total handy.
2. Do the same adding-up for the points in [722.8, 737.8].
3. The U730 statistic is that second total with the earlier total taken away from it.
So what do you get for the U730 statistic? 4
